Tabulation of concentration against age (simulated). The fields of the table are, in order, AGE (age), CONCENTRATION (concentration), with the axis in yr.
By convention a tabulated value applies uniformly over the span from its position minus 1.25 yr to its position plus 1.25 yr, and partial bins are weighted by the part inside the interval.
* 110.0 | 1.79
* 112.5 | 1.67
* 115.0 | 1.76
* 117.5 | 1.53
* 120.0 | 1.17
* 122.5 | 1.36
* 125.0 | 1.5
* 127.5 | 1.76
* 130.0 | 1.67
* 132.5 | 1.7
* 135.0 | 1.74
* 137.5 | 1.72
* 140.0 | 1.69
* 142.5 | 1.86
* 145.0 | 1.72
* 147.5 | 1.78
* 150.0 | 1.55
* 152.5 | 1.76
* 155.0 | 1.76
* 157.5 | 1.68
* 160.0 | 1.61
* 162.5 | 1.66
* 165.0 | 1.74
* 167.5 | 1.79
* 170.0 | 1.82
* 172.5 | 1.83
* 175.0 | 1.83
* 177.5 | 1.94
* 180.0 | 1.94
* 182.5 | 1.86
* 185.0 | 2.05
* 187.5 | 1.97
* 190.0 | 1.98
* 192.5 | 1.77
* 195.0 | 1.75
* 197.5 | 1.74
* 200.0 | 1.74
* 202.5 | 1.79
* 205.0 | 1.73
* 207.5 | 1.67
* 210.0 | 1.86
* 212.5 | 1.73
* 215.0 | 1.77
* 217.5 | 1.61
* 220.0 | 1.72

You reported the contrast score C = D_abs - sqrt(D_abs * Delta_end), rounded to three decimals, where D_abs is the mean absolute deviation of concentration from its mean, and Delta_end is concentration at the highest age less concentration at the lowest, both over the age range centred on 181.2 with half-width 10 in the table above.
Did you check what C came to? -0.034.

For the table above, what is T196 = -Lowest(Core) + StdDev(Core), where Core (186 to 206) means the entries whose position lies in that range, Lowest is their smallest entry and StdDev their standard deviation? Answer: -1.63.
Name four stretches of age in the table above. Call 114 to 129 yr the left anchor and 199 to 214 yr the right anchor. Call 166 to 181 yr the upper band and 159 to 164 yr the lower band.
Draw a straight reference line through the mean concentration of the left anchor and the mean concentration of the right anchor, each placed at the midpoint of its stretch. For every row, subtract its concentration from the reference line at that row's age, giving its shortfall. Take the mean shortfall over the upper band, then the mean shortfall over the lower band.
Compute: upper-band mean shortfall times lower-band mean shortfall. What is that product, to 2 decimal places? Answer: 0.00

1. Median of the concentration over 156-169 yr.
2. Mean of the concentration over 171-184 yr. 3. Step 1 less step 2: -0.20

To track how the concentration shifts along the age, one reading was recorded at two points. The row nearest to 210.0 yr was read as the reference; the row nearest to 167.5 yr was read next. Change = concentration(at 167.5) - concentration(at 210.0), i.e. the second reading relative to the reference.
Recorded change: -0.070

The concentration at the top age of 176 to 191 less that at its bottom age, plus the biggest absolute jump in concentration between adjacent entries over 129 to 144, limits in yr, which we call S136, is 0.21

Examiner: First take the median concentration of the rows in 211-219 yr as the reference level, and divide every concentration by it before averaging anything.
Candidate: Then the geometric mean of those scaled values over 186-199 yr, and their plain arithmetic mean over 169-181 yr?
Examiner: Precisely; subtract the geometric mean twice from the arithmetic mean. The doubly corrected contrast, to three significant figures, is -1.04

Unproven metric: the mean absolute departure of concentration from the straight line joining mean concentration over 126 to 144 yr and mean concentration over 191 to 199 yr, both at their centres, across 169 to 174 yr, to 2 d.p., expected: 0.08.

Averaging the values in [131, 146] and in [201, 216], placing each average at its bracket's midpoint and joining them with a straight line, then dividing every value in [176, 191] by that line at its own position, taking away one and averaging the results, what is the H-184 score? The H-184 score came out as 0.12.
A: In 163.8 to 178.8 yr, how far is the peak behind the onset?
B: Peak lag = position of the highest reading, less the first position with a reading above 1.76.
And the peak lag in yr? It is 10.0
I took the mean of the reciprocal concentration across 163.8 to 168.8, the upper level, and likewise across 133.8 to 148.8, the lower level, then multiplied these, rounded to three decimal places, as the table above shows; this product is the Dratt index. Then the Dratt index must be 0.324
